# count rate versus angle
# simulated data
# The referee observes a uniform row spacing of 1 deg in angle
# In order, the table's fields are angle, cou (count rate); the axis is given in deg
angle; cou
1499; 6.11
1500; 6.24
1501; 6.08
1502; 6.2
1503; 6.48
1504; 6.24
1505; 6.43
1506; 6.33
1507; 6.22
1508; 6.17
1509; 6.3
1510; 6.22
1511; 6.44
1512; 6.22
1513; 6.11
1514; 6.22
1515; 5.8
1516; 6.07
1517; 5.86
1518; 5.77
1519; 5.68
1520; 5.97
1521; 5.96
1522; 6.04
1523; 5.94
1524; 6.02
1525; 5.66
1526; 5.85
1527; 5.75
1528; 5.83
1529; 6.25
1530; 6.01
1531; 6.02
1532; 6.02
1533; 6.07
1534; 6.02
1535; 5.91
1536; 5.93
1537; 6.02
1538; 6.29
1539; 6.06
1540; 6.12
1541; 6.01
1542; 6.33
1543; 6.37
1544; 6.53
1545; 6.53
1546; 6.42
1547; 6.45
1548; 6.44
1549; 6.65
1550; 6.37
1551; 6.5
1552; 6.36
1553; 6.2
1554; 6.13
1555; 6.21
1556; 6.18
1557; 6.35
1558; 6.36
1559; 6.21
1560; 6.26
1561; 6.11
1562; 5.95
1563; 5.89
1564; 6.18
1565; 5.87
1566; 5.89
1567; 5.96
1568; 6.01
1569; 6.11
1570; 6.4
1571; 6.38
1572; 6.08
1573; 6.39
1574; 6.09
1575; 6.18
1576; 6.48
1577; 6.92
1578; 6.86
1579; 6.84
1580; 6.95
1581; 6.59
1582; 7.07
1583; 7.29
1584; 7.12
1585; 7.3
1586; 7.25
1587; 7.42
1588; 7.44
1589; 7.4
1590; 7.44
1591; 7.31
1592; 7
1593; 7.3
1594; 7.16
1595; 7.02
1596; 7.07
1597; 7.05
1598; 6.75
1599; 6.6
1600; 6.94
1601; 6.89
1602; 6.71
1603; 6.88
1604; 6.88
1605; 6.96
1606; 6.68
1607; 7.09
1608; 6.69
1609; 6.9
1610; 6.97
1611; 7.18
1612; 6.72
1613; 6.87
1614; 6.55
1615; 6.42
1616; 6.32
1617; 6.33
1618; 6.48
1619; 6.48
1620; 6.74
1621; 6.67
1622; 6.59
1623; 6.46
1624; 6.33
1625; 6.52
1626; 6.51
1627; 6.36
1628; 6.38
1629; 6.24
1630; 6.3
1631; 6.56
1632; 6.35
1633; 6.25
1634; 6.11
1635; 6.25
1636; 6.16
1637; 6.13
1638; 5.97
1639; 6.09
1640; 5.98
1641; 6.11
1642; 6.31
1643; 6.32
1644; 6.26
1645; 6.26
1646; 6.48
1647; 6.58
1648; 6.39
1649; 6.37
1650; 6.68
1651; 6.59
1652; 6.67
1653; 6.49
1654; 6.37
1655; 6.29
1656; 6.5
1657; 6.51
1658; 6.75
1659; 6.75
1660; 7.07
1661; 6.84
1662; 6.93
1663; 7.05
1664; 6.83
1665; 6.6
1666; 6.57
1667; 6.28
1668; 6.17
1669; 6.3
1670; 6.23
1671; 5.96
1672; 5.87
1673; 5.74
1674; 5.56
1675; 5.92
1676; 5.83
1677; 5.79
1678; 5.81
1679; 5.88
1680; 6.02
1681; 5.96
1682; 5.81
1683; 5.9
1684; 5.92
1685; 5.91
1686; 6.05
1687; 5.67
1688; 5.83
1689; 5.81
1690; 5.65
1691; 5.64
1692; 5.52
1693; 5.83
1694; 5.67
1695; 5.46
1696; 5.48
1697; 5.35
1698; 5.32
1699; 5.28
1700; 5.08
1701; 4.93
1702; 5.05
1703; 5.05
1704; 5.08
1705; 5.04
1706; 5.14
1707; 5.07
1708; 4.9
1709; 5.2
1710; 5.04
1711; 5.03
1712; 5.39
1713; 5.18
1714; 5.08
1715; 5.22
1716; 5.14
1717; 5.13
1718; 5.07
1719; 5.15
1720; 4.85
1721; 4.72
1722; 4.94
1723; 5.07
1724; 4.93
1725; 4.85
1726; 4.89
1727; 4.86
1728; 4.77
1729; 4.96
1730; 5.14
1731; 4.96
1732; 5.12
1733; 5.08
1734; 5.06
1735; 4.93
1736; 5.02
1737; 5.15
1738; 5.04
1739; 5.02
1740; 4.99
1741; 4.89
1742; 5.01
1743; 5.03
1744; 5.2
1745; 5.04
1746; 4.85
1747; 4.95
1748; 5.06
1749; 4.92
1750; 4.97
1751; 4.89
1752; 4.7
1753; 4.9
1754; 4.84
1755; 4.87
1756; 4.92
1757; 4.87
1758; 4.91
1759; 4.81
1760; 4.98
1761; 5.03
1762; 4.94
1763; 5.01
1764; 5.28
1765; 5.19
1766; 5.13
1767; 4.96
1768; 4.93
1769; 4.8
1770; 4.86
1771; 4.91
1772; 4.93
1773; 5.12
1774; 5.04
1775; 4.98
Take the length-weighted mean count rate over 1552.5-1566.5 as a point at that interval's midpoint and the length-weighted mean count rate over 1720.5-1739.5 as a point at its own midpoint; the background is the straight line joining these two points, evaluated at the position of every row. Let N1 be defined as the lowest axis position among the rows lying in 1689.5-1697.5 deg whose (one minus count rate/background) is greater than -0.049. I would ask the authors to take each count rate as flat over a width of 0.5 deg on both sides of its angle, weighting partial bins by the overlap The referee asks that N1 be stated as 1695 deg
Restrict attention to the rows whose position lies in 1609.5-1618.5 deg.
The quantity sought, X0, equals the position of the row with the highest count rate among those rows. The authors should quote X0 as 1611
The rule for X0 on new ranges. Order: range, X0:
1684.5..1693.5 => 1686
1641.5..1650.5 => 1650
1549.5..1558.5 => 1551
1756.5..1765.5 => 1764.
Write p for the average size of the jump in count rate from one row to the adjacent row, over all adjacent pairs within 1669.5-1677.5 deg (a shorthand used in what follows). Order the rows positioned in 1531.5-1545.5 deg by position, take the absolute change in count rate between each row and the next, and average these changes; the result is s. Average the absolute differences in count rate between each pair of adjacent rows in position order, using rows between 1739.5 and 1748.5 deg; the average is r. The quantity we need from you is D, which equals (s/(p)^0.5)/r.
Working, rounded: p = 0.166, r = 0.121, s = 0.12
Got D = 2.4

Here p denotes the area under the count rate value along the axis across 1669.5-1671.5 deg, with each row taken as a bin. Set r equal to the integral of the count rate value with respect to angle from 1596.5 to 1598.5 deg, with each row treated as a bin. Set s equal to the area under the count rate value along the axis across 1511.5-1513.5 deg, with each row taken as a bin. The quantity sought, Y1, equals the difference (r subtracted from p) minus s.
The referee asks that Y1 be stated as -14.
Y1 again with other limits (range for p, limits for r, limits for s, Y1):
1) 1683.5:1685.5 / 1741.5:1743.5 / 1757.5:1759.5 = -8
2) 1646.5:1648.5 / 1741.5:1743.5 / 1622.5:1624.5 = -10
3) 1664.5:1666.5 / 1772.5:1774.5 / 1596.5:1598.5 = -11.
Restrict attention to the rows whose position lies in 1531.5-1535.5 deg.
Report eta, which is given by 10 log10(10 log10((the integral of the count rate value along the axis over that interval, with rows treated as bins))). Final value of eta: 11.4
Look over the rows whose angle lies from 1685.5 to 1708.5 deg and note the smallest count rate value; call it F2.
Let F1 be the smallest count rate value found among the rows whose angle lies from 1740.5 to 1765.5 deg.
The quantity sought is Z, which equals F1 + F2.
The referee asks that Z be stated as 9.6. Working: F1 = 4.7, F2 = 4.9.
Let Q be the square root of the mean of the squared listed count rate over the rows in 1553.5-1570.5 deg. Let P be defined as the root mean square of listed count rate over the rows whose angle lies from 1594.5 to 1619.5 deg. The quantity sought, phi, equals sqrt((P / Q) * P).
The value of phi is 2.7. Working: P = 6.78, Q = 6.12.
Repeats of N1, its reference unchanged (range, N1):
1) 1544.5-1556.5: 1545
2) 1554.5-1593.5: 1555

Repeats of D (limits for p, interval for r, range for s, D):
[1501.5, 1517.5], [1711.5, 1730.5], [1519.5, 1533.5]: 2.5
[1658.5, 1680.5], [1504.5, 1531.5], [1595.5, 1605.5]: 2.3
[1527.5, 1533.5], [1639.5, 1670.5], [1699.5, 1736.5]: 2.3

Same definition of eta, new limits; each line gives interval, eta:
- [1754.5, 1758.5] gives 11.1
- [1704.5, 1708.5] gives 11.2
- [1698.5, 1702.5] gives 11.2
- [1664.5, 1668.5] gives 11.5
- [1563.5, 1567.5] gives 11.4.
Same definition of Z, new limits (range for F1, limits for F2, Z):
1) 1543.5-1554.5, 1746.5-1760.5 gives 10.8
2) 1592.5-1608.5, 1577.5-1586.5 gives 13.2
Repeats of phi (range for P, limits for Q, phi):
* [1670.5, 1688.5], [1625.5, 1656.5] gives 2.3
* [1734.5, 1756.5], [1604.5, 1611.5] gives 1.9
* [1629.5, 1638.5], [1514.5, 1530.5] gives 2.6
